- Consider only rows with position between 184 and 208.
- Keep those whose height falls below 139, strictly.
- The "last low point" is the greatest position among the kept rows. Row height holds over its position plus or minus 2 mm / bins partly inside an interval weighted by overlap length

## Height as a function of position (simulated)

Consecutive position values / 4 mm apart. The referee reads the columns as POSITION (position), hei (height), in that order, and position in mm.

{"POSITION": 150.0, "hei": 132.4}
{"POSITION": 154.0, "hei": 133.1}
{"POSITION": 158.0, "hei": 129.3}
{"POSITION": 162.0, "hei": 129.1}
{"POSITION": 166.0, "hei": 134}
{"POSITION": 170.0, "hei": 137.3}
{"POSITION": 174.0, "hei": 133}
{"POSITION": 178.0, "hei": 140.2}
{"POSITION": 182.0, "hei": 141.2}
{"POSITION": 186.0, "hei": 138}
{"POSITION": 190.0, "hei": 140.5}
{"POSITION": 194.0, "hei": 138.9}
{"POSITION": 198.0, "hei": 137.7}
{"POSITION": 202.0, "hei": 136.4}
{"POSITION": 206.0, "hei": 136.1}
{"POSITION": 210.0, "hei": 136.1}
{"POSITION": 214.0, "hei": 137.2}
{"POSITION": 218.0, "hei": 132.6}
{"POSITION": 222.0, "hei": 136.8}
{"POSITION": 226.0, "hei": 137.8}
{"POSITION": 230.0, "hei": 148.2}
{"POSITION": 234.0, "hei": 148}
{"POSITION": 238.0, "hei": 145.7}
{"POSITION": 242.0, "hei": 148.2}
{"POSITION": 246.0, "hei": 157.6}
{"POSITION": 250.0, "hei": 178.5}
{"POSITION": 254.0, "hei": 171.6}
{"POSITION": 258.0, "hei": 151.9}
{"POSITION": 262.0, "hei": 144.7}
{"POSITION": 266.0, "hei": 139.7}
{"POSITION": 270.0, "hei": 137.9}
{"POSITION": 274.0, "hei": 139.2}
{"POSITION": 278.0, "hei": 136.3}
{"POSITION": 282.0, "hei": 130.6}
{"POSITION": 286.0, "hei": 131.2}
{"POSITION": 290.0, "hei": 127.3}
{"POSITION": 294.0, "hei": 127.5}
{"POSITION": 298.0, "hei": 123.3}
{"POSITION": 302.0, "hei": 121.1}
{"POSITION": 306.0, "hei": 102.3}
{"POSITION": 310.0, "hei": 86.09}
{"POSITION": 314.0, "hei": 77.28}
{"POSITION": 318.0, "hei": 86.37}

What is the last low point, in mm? 206.0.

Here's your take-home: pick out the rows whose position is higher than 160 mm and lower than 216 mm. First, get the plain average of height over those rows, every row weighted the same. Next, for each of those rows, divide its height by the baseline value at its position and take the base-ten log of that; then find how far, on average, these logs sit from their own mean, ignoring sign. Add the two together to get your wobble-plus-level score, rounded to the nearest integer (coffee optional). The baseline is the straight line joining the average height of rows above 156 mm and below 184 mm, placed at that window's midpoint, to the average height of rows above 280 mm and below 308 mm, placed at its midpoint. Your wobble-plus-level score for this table 137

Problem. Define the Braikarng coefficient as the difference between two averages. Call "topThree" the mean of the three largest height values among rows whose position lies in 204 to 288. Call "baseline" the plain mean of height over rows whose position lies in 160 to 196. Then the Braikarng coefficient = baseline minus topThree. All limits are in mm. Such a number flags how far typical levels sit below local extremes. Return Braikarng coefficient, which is -32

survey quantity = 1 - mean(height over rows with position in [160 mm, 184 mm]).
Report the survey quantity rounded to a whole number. -135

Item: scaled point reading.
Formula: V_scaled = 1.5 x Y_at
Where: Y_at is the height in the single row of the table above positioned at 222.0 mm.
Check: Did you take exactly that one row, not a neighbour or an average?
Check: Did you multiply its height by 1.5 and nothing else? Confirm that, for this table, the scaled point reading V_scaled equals 205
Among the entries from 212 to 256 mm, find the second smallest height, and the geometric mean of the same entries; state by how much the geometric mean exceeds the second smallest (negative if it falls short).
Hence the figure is 12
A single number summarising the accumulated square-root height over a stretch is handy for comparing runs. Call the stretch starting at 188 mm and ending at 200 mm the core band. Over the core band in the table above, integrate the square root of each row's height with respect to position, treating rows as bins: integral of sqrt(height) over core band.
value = 141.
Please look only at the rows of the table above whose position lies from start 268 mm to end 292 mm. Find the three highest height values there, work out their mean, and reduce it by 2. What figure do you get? 136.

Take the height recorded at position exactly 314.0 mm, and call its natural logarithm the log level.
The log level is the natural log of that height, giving 4.35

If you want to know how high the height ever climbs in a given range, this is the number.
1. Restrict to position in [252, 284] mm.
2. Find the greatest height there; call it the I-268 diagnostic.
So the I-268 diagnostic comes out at 171.6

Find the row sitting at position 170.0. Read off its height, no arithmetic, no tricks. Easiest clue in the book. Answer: 137.3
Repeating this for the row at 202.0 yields 136.4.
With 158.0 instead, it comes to 129.3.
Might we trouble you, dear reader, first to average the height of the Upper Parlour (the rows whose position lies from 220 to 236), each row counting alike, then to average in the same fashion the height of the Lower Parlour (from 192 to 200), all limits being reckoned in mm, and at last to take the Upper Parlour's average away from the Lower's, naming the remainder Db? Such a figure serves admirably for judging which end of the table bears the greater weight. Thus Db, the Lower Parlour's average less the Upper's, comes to -4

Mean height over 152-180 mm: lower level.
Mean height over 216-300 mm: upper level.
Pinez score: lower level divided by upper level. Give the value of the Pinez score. 0.94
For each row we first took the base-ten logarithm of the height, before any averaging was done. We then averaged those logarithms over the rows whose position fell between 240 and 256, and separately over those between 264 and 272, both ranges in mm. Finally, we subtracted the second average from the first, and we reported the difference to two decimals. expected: 0.07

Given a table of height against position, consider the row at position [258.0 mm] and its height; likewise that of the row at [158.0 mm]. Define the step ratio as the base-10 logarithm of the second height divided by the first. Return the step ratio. -0.07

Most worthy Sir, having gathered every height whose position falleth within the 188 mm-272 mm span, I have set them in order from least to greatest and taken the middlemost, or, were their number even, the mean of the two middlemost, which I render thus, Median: 140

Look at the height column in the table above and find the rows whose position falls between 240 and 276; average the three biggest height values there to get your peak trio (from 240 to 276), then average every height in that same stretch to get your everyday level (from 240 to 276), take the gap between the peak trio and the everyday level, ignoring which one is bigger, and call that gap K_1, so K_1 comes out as 17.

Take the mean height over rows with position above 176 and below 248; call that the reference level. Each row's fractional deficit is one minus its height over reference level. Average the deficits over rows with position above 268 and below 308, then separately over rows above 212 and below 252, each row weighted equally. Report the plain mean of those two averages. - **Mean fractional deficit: 0.025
